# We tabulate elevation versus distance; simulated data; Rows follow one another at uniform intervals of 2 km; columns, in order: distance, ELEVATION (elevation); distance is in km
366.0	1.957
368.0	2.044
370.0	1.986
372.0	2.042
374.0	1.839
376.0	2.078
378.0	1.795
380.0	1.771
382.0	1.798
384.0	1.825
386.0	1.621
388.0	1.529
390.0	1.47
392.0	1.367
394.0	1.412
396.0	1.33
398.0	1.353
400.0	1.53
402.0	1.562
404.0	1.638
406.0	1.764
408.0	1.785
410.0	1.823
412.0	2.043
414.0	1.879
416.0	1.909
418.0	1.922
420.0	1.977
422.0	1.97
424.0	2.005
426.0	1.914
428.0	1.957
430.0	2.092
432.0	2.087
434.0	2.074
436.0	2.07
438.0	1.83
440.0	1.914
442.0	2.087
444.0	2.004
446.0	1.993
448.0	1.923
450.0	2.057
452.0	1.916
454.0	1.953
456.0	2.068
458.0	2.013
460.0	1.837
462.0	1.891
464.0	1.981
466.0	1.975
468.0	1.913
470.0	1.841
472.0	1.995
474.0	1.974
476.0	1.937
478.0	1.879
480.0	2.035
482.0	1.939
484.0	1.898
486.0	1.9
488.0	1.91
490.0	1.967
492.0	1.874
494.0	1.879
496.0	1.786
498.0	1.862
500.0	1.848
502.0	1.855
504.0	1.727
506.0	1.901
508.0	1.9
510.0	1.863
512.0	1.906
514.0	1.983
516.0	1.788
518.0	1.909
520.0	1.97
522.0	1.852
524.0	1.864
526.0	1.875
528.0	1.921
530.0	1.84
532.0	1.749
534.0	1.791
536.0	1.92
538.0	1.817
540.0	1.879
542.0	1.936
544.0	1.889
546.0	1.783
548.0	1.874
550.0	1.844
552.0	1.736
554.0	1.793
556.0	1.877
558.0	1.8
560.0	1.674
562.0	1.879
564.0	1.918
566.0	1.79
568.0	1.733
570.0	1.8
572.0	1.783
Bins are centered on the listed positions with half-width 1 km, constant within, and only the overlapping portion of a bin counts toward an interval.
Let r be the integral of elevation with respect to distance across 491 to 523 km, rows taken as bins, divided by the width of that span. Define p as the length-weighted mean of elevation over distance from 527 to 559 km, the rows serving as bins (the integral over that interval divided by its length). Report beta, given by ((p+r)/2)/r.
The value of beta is 0.99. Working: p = 1.84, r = 1.87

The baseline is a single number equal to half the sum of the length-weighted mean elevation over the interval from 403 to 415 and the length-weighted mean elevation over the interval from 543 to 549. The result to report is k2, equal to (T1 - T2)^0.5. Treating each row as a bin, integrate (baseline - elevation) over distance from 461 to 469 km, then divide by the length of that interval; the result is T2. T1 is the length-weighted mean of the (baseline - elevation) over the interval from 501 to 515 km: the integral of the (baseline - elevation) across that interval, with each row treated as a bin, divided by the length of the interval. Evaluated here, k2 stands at 0.25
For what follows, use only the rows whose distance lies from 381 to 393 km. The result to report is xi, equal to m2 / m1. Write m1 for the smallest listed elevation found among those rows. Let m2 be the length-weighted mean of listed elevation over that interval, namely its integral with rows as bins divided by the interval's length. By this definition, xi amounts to 1.17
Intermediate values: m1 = 1.367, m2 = 1.60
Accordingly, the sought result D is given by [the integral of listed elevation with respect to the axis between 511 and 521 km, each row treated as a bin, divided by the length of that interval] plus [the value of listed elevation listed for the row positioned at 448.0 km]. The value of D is 3.83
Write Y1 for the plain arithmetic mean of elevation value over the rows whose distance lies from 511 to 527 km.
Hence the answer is 1.89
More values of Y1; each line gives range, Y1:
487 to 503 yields 1.87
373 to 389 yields 1.78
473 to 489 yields 1.93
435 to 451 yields 1.98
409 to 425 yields 1.94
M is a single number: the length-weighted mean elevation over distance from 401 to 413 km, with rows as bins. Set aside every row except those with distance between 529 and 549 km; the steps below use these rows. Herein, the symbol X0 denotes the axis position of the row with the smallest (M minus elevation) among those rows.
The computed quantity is 542.0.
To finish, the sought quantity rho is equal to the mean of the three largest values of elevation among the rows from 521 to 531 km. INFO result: 1.89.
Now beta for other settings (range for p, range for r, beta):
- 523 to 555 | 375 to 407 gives 1.07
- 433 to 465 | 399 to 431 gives 1.03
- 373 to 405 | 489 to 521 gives 0.93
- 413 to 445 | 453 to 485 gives 1.01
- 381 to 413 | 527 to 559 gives 0.94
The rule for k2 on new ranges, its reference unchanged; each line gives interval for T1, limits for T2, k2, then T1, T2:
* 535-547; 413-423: 0.25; -0.04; -0.096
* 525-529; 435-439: 0.23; -0.06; -0.115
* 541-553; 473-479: 0.29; -0.01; -0.095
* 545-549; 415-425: 0.36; 0.01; -0.121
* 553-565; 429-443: 0.45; 0.01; -0.187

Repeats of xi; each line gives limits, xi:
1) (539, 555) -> 1.06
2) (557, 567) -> 1.08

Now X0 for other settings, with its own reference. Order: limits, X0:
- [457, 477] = 458.0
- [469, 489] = 480.0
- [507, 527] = 514.0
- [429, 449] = 430.0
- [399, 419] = 412.0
